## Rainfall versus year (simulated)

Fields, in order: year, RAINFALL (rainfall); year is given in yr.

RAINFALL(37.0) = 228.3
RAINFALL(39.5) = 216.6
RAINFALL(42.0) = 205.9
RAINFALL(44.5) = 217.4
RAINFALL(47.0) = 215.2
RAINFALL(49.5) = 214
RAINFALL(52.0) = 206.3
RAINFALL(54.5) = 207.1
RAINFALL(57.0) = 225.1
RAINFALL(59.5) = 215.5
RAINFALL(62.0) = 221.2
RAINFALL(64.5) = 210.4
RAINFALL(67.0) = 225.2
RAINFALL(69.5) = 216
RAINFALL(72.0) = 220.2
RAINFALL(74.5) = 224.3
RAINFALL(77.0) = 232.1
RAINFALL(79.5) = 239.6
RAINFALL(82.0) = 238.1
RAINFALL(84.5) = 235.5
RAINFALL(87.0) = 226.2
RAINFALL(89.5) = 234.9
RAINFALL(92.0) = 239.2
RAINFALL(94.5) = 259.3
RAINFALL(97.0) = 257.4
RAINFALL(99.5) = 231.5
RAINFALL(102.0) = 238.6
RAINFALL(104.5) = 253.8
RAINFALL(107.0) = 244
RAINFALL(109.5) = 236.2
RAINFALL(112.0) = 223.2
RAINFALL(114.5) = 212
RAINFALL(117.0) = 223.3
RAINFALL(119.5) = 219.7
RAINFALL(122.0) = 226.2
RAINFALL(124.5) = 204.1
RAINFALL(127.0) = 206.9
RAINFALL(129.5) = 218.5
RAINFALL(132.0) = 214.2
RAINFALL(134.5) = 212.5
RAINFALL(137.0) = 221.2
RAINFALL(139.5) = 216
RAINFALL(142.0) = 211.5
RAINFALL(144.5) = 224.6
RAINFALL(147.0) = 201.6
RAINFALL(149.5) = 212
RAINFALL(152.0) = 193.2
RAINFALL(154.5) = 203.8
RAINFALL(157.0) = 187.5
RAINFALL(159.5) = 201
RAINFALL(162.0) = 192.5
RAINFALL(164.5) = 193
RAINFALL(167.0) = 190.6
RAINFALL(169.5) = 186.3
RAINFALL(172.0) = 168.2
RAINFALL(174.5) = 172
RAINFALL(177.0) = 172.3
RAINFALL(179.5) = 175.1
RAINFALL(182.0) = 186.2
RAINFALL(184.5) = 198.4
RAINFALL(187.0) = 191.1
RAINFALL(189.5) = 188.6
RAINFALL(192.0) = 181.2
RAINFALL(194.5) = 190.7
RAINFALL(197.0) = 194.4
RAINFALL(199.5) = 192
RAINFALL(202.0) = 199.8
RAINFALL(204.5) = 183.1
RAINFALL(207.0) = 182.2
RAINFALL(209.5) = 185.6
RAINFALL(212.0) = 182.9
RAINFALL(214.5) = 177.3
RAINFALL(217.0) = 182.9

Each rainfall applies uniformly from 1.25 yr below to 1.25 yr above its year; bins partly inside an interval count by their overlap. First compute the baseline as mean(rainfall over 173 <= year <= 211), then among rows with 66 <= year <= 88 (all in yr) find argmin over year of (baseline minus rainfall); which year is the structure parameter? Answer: 79.5 yr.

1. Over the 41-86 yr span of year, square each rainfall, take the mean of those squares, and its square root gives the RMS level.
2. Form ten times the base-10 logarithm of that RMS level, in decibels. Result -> 23.4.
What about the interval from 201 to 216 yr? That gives 22.7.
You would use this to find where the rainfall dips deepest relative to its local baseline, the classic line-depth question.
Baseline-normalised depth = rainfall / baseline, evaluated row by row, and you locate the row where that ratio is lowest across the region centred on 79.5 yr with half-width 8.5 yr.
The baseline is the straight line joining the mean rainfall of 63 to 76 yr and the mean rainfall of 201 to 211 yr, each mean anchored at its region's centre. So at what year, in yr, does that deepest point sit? 72.0 yr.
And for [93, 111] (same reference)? 99.5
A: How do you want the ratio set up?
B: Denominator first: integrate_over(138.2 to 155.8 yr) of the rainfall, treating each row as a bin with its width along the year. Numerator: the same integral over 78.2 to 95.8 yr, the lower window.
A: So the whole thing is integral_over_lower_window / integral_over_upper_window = 1.14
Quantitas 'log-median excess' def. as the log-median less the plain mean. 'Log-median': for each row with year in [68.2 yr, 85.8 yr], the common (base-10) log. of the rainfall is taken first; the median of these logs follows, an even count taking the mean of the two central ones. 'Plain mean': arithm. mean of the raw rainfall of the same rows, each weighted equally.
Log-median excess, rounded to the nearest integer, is -227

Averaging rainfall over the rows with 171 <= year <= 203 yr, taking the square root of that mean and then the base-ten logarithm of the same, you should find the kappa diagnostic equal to 1.13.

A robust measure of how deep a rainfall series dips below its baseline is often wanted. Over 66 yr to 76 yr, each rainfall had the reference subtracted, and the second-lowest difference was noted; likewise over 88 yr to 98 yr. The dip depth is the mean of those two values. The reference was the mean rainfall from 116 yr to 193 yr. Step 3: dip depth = 30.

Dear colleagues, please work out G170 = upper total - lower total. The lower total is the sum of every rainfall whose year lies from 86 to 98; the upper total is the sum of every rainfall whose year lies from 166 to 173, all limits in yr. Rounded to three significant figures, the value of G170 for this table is -672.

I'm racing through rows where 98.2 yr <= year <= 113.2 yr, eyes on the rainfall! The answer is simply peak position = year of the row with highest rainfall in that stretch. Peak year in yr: 104.5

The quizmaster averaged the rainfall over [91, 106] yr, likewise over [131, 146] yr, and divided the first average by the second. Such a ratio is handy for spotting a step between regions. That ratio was 1.14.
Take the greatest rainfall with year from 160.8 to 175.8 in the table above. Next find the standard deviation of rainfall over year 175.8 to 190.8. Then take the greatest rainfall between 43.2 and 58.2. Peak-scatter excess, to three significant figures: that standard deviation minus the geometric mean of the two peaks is -199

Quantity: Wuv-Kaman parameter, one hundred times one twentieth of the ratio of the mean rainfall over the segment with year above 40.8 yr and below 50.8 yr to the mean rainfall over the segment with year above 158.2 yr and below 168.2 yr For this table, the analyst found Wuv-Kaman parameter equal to 5.5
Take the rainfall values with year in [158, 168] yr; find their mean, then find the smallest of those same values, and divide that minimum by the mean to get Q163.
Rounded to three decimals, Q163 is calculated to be 0.981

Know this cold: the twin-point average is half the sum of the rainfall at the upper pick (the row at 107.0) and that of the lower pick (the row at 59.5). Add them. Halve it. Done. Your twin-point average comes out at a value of 230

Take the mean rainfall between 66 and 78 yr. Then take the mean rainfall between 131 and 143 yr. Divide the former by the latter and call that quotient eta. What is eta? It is 1.04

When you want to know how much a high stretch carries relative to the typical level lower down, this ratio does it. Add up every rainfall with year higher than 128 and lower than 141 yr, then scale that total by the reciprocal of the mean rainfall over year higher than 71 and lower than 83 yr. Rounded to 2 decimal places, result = 4.69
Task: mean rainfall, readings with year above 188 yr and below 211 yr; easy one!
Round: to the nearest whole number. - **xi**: 189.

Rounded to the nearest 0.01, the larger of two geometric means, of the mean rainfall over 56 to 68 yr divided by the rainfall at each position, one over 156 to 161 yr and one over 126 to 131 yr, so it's 1.13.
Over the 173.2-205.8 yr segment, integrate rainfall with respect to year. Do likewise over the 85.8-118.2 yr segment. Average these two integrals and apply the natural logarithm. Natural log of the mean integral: 8.84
